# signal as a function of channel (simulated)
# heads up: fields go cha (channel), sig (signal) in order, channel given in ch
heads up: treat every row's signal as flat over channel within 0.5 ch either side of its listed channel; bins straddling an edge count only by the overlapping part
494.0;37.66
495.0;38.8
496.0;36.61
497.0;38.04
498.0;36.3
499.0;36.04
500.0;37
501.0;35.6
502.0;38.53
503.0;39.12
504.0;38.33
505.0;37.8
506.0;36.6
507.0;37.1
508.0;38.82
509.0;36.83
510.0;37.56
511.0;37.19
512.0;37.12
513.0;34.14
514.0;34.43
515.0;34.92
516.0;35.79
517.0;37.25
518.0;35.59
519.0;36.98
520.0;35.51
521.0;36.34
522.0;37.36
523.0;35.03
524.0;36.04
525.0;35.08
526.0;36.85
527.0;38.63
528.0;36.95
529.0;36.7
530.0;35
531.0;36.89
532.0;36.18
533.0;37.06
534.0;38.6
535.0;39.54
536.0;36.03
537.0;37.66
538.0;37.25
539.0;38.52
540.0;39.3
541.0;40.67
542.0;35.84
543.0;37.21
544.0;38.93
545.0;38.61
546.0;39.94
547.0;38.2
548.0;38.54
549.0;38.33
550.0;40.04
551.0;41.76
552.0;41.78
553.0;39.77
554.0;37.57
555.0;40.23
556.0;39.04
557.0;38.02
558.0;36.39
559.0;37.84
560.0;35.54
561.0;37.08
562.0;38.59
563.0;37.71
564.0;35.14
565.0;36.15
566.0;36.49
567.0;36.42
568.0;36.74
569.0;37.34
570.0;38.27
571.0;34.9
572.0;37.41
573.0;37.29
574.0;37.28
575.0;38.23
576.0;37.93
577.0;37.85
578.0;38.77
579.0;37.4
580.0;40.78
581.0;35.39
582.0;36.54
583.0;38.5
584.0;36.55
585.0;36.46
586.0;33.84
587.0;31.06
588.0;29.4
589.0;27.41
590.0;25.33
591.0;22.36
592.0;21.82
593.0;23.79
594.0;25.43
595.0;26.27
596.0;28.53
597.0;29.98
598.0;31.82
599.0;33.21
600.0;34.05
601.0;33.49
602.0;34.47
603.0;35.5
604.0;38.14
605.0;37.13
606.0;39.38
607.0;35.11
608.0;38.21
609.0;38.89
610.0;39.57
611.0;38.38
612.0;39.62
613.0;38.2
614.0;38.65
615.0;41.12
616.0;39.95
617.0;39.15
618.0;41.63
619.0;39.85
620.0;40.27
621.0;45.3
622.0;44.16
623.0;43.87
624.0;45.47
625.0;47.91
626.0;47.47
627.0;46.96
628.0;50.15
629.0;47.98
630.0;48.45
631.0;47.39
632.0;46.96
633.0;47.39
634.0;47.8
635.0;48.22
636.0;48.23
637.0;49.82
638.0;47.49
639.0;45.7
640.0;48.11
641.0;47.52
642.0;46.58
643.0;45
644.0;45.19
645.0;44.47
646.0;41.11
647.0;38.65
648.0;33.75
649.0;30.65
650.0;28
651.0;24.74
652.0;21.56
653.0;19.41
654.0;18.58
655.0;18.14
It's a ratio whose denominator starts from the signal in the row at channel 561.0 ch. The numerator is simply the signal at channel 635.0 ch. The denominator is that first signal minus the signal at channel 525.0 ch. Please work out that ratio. 24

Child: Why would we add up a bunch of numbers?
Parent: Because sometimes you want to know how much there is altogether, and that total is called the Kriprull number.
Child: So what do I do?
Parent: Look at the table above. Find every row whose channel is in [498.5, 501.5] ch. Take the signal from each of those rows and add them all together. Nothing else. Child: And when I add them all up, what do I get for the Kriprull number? 109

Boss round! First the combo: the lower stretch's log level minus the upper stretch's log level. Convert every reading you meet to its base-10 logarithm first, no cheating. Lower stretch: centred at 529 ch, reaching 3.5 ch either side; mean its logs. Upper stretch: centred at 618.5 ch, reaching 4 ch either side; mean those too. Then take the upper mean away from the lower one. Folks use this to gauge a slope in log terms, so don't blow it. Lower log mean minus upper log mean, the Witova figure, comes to -0.052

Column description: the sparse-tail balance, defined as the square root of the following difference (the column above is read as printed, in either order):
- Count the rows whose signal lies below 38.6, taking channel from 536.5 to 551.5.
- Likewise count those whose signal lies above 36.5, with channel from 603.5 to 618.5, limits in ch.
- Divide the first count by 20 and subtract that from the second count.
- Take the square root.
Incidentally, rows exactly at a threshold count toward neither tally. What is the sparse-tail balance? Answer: 3.69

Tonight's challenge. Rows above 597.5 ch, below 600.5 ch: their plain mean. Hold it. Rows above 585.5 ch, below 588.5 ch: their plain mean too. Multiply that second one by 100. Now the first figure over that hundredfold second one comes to 0.0105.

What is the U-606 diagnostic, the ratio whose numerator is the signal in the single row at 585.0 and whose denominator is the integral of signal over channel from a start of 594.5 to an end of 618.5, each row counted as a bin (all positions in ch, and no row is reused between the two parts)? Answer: 0.042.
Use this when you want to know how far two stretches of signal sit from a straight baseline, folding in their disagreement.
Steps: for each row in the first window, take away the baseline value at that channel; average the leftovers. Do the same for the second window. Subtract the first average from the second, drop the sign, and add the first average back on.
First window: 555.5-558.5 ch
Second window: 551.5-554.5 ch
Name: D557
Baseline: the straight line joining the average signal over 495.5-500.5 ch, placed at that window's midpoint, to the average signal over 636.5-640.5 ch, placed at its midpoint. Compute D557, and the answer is -1.4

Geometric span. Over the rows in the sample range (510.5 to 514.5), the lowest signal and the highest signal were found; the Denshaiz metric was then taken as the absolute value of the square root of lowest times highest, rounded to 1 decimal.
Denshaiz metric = 35.6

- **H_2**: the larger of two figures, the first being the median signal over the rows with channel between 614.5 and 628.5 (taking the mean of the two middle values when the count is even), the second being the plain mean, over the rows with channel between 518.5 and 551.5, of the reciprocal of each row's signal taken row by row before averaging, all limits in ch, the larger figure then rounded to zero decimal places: 44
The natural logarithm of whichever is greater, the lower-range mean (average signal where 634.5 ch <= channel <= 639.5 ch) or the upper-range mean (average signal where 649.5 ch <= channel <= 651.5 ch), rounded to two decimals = 3.87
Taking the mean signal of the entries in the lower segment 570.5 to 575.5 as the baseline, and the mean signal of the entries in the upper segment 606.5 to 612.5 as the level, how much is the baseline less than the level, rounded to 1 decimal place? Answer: 1.3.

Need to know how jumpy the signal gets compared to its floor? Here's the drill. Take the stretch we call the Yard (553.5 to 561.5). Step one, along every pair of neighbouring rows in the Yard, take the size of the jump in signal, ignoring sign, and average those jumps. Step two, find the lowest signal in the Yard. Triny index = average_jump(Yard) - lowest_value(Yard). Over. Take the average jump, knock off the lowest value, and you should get -33.9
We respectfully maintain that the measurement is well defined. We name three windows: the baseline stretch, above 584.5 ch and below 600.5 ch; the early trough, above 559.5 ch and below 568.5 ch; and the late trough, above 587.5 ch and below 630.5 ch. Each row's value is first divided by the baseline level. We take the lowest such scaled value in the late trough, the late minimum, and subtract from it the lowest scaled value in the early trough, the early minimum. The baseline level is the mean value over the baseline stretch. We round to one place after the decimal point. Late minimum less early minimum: -0.5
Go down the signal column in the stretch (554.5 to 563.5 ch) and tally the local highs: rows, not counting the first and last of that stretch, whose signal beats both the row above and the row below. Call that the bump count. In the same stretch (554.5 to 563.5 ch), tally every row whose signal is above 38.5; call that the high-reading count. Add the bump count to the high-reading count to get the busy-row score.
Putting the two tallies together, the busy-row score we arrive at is 5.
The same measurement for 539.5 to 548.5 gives 9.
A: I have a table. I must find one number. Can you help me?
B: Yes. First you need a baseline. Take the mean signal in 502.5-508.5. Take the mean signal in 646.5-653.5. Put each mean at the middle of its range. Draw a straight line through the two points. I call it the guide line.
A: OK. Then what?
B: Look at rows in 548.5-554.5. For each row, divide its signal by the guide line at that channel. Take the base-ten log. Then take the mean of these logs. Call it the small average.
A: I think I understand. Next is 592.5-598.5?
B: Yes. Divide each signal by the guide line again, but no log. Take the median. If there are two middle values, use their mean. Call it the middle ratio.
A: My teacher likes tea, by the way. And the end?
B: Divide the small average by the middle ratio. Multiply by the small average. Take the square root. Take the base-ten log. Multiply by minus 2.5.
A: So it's 3.0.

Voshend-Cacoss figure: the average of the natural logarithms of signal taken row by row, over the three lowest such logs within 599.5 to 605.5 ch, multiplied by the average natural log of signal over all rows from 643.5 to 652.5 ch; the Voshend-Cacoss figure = 12.4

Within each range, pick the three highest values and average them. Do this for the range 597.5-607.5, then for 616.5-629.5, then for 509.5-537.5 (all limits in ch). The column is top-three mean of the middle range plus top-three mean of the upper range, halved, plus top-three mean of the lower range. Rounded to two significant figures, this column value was 82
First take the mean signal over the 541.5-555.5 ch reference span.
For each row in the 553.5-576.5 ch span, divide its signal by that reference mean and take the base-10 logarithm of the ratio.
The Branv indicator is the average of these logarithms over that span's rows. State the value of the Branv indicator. -0.020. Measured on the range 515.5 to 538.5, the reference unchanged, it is -0.027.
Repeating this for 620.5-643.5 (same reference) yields 0.081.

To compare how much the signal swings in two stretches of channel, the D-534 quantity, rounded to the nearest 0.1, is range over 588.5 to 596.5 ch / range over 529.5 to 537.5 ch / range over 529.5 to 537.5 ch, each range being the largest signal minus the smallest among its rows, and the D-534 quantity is 0.3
